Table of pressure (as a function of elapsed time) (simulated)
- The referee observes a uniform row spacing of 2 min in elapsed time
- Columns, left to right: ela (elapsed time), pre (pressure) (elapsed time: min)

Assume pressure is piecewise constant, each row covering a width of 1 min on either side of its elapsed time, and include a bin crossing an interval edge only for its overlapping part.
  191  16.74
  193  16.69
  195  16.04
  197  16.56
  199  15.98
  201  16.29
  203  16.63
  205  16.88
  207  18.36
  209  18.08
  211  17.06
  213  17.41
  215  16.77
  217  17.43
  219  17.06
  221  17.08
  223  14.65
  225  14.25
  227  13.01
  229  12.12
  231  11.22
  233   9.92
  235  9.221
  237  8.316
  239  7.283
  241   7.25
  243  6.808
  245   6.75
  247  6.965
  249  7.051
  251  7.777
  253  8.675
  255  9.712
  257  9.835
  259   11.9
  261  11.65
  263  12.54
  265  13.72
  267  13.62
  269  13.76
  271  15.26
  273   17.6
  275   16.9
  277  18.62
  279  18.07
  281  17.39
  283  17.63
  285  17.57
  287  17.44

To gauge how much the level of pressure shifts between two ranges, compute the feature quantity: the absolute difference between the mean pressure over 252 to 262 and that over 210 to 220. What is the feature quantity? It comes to 6.8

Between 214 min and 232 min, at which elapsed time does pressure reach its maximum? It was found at 217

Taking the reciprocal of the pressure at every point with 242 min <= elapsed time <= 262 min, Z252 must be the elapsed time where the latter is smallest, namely 259 min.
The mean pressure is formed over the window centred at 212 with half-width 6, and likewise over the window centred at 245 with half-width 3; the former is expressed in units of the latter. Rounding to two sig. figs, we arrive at 2.6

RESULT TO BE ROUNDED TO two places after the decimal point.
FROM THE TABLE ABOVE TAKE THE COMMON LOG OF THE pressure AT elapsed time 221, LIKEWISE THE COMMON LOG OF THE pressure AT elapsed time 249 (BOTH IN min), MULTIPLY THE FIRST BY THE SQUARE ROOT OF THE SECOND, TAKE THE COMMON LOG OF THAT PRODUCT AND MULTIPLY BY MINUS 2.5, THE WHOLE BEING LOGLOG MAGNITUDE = -0.14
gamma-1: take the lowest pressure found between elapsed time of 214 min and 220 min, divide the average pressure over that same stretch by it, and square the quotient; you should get 1.04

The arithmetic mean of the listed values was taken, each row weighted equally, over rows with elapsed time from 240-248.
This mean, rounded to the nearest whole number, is 7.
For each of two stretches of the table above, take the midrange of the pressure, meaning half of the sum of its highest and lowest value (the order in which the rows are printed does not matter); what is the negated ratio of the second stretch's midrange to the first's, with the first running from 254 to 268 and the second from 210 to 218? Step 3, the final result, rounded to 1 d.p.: -1.5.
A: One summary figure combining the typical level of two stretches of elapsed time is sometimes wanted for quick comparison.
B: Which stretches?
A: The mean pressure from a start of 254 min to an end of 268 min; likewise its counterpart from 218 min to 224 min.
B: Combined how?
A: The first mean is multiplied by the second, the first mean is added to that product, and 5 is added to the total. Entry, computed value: 210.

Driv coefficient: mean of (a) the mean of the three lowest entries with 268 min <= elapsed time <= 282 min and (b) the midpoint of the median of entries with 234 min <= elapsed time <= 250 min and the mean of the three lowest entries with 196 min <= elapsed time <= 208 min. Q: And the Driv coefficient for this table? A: 13.5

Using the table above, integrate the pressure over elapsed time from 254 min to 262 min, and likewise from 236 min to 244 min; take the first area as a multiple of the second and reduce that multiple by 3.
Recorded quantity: -1.55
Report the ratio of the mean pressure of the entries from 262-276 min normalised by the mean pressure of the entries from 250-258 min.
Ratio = 1.6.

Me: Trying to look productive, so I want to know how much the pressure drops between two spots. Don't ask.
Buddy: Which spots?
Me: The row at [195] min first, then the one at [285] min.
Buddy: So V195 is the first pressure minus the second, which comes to -1.5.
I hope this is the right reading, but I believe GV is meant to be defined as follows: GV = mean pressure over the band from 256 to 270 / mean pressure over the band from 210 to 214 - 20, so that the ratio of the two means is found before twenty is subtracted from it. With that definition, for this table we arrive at -19.3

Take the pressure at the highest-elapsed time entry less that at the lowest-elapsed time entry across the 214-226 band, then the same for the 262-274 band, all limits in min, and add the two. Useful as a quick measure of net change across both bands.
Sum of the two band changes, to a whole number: 3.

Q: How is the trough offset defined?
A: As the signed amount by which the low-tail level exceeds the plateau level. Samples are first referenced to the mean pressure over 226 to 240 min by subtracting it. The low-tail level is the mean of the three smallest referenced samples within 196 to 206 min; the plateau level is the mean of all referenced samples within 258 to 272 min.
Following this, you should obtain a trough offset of 3.1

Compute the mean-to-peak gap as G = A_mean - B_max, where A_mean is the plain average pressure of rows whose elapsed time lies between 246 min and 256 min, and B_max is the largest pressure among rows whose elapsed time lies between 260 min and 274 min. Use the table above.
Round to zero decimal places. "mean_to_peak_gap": -10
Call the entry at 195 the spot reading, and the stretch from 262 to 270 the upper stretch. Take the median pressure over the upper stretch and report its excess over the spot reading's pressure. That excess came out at -2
